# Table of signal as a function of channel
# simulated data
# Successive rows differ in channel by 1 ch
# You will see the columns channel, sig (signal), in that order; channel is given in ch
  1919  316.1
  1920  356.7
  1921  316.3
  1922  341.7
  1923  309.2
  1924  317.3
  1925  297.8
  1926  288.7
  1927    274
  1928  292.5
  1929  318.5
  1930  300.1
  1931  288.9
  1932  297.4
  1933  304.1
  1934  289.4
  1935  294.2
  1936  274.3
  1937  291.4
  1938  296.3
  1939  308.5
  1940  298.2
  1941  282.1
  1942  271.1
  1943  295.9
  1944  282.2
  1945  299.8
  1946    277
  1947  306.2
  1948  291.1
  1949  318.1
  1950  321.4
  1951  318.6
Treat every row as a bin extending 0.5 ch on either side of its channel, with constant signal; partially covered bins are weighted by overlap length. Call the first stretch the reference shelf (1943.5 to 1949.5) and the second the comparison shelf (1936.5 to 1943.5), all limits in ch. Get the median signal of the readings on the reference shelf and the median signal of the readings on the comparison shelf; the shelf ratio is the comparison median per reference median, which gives 1.00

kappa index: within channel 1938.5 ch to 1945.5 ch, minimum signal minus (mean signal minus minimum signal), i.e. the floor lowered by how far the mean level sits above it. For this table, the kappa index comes 251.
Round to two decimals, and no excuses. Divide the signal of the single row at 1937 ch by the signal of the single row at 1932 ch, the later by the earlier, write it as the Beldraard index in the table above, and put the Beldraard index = 0.98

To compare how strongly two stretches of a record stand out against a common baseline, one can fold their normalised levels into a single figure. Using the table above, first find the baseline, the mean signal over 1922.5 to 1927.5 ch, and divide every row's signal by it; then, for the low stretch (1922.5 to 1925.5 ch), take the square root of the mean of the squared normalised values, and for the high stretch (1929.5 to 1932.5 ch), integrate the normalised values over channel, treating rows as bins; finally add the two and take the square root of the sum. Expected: 2.00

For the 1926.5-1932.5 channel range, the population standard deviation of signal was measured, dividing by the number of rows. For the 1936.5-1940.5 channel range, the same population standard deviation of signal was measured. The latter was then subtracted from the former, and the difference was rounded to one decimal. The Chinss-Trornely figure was 7.1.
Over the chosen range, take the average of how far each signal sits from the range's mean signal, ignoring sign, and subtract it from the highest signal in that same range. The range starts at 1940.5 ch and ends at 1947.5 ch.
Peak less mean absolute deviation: 295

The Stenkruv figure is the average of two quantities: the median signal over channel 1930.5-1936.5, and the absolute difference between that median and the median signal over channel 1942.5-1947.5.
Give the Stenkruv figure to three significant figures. 148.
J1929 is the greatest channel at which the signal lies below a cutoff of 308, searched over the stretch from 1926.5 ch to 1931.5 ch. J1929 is 1931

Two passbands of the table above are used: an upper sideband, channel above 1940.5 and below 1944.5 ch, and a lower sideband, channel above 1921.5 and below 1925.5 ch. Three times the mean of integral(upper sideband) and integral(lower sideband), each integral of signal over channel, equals 3596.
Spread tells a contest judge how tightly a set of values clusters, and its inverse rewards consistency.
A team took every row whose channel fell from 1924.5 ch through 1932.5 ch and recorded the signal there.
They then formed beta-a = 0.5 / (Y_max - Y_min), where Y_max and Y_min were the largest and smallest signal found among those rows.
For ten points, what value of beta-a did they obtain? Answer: 0.011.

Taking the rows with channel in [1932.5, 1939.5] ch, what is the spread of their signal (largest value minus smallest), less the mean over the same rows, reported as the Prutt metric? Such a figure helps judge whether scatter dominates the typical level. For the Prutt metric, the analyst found -260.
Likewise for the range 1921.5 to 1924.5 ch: -290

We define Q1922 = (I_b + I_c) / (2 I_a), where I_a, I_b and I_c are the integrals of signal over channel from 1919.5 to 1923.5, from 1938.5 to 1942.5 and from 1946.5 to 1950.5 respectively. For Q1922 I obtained 0.91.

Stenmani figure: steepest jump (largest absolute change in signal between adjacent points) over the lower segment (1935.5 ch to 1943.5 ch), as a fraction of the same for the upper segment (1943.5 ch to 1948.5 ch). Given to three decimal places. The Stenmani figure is 0.849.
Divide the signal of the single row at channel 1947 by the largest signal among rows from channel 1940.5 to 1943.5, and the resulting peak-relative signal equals 1.03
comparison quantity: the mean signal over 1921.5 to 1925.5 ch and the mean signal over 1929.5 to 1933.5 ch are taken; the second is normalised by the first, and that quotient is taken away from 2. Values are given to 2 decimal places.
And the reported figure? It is 1.06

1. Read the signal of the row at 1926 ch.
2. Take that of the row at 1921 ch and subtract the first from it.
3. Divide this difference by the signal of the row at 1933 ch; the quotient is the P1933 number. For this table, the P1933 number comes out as 0.09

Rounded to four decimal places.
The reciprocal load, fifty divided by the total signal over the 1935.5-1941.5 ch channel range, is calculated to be 0.0286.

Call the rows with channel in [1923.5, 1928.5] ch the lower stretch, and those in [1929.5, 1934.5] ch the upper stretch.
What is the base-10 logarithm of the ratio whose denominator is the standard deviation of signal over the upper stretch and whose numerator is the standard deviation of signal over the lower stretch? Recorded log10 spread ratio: 0.37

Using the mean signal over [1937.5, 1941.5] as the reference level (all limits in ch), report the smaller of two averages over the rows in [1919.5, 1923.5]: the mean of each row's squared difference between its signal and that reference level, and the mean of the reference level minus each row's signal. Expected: -35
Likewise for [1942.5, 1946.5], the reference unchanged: 8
